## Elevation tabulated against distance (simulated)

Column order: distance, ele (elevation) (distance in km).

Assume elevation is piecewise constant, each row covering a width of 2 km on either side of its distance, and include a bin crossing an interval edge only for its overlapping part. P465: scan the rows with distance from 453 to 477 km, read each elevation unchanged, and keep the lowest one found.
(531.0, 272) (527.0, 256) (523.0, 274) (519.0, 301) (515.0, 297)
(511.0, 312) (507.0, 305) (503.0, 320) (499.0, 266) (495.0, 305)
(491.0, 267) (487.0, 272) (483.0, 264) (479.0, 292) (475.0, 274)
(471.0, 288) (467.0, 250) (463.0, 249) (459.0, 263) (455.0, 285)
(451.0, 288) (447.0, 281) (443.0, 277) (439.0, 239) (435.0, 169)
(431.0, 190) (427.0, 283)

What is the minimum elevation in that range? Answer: 249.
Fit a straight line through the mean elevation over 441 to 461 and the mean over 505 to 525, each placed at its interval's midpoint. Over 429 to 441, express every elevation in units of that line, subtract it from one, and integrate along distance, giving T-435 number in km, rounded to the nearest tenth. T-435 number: 3.3 km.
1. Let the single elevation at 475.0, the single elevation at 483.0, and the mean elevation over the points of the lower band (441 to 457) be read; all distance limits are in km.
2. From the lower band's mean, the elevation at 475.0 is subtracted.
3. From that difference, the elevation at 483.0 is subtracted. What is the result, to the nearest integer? -255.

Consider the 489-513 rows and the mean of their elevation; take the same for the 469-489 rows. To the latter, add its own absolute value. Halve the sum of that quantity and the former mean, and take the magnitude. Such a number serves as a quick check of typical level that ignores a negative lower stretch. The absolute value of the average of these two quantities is 426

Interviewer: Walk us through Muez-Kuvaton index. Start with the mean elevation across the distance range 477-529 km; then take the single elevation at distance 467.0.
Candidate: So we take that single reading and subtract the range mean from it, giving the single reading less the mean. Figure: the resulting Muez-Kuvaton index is -37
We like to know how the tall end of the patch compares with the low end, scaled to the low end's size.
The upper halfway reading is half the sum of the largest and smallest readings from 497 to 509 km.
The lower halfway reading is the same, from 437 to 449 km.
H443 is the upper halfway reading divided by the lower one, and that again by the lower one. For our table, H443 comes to 0.0043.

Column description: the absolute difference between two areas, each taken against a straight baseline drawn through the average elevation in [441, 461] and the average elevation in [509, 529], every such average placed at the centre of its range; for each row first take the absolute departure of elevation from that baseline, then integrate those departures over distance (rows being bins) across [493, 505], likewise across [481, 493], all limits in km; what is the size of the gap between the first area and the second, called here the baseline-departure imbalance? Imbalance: 103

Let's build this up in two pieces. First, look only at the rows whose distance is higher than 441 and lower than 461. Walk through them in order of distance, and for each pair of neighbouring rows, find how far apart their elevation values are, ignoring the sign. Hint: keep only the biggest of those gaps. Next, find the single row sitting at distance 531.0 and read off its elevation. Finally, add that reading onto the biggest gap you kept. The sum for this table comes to 294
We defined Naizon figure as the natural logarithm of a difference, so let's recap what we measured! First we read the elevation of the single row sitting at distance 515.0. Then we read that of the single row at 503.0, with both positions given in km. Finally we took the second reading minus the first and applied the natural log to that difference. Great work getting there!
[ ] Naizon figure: 3.1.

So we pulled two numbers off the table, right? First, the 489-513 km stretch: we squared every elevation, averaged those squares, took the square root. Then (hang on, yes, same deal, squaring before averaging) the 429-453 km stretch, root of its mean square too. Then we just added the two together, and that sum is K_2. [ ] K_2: 542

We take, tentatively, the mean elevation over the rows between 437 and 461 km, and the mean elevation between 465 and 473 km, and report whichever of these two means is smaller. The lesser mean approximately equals 269.0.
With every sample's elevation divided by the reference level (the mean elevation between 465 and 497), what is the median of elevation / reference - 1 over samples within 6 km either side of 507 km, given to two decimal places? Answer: 0.13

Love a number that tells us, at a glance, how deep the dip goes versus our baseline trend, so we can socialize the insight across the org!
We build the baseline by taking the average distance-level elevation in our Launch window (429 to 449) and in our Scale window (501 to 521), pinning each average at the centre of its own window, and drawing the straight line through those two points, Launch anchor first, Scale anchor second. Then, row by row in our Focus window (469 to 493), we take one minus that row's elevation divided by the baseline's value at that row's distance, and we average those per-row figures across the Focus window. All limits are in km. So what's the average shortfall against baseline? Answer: 0.00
